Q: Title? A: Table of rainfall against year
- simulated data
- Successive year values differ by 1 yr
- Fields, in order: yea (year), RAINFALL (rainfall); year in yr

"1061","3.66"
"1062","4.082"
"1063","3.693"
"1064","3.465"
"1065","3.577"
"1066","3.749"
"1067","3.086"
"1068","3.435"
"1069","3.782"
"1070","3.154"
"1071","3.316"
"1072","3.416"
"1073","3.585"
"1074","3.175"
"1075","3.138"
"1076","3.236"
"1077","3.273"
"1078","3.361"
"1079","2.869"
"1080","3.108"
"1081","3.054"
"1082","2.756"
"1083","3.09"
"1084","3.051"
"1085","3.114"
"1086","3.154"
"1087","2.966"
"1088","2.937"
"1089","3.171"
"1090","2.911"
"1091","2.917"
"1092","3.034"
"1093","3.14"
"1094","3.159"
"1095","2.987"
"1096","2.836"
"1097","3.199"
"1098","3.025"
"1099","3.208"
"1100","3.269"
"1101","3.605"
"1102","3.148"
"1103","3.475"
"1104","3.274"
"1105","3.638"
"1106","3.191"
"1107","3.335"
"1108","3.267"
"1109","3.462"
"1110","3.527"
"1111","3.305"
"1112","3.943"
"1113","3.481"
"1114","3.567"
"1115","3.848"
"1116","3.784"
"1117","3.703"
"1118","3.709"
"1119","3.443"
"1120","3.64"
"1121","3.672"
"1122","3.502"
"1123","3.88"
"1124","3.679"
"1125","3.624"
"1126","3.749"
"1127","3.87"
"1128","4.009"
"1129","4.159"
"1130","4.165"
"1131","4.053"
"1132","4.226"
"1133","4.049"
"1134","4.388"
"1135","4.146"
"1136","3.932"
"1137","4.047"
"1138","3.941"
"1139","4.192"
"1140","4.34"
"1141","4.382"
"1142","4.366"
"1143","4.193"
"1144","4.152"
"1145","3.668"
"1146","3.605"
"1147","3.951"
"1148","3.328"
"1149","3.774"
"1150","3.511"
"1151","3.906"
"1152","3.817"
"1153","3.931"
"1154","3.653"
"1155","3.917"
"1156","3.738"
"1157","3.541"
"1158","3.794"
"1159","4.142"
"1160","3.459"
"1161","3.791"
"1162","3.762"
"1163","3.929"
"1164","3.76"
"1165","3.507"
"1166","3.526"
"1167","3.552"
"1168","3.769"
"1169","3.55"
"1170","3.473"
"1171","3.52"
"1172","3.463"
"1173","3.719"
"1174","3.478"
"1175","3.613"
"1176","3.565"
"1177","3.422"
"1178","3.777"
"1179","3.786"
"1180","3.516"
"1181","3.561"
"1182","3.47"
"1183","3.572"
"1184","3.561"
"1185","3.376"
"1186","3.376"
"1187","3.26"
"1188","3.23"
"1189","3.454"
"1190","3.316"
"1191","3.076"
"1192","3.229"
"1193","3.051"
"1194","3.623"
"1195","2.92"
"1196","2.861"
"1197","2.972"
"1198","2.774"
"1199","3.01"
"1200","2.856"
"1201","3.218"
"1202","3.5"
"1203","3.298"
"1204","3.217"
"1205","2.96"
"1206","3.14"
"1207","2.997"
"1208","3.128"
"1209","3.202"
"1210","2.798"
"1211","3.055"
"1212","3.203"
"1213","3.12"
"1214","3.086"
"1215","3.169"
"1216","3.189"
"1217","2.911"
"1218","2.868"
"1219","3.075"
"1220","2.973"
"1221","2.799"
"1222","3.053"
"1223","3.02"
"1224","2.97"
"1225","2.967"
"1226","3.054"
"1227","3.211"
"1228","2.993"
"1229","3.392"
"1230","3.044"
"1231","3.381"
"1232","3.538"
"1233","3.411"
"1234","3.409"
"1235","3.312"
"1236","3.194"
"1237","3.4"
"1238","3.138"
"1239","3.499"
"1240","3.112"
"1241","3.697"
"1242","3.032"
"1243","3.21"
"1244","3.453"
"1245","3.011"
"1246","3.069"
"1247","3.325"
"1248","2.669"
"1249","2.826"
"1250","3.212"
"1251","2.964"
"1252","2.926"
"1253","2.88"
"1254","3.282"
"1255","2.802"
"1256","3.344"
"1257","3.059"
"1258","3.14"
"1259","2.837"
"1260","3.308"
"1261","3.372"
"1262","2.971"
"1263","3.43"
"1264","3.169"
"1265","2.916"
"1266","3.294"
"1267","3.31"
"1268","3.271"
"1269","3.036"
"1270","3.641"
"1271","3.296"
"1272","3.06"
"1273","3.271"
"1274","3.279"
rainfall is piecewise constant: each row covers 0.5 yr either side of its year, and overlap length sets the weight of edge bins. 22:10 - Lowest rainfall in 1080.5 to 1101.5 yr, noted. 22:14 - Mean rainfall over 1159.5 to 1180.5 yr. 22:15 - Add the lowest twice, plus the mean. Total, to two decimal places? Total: 9.13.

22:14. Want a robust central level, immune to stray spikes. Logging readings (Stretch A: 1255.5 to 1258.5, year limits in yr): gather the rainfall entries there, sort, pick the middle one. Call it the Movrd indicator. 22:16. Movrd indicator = 3.14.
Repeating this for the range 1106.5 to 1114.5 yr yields 3.47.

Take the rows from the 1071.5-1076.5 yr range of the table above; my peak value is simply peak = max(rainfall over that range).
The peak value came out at 3.585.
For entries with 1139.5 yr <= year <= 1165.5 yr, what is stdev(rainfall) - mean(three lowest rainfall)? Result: -3.15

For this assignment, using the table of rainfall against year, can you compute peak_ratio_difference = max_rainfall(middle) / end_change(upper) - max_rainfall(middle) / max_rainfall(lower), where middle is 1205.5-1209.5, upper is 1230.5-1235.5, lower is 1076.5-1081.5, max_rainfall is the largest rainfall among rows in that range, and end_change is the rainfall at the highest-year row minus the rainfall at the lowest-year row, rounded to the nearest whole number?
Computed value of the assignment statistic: -47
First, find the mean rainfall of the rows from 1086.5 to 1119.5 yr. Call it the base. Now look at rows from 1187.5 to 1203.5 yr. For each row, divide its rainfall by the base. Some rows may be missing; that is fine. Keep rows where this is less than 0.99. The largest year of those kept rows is 1201 yr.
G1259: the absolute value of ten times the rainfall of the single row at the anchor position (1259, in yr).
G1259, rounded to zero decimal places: 28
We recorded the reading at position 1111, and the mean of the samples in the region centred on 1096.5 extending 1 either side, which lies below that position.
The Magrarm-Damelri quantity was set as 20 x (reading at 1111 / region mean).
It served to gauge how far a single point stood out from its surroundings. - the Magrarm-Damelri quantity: 22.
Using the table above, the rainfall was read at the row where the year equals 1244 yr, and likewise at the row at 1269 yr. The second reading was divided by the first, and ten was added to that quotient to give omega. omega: 10.9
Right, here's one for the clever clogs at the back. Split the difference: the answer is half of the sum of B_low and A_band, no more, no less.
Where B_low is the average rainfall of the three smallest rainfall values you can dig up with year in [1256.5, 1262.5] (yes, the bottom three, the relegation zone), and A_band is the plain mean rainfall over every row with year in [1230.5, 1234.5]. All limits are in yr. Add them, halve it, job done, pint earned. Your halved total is 3.20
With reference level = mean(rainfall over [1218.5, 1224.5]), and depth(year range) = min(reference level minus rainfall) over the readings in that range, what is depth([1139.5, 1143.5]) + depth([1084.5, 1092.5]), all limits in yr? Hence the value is -1.6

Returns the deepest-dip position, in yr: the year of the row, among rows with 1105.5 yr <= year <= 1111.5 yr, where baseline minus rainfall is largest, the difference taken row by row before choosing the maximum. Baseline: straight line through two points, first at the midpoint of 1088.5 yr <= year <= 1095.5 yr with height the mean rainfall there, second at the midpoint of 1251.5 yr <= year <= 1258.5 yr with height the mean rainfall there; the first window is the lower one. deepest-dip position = 1106 yr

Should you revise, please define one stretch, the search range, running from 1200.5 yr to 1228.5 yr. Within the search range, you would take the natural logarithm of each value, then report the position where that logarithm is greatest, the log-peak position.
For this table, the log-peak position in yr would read 1202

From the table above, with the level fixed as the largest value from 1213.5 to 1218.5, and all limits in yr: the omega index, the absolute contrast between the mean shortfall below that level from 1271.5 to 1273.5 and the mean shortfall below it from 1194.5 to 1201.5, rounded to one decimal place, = 0.2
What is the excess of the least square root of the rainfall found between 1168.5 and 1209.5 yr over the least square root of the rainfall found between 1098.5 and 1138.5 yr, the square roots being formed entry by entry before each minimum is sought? -0.11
